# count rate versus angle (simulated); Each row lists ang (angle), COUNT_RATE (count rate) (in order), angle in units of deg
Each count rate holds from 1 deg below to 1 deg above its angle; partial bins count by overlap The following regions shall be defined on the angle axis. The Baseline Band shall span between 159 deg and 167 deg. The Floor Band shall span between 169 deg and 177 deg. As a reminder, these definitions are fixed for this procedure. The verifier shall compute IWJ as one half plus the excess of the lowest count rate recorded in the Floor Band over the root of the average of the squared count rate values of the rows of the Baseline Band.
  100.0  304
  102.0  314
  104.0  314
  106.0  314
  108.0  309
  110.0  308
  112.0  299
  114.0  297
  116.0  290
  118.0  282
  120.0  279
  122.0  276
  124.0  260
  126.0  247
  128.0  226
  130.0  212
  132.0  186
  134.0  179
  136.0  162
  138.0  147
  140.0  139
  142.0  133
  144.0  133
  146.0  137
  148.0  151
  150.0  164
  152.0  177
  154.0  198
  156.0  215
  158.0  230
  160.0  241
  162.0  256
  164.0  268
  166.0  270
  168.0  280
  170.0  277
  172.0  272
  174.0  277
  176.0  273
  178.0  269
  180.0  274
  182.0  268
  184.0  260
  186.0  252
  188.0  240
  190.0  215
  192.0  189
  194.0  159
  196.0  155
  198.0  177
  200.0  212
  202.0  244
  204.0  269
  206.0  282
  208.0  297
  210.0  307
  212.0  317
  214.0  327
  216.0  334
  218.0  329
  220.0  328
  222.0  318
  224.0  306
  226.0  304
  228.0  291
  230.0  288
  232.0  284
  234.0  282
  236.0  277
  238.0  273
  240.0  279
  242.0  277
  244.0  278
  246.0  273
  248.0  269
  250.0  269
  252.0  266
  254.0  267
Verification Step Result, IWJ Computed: 13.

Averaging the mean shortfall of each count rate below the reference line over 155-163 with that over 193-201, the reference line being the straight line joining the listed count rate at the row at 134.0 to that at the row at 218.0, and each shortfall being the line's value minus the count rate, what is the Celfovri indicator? 52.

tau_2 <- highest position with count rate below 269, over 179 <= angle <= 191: 190.0 deg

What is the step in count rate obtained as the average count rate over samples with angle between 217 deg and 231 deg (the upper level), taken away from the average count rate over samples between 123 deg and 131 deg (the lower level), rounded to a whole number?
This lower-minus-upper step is -73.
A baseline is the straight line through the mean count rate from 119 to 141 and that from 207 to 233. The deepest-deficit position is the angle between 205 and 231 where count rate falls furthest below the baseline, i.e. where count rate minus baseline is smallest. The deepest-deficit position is 230.0 deg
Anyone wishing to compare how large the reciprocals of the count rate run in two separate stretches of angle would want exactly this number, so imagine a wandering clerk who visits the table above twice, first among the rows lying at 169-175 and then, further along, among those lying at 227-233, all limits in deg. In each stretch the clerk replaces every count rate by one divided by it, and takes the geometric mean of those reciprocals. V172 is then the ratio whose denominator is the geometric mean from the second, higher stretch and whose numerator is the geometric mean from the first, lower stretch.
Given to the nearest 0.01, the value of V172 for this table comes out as 1.04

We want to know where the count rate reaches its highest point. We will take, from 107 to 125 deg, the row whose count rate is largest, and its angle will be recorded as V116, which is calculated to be 108.0 deg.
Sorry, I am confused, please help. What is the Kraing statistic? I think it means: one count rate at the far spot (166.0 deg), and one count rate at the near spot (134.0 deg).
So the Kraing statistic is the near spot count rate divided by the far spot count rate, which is 0.7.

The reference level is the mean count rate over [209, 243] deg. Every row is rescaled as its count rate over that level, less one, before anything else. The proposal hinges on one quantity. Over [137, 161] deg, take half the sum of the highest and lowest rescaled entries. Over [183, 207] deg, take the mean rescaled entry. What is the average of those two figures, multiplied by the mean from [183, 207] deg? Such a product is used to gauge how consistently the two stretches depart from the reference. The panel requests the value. 0.086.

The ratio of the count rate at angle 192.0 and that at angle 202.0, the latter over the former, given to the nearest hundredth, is 1.29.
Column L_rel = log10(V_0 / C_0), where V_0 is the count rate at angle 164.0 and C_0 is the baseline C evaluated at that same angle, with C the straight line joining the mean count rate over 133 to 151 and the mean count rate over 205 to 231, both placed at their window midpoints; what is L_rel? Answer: 0.14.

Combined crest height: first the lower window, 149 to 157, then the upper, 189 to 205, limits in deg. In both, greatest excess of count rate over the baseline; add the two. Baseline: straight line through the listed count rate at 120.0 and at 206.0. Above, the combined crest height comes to -78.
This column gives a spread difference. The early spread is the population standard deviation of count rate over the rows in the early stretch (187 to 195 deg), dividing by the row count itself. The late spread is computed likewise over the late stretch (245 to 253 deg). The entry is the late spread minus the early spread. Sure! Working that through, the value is -28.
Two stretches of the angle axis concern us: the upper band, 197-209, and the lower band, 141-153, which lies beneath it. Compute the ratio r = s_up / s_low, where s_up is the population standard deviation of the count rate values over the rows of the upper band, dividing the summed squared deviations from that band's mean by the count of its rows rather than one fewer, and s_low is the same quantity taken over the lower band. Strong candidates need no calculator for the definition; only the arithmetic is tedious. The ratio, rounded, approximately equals 2.5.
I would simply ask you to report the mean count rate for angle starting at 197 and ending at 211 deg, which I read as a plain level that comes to 255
